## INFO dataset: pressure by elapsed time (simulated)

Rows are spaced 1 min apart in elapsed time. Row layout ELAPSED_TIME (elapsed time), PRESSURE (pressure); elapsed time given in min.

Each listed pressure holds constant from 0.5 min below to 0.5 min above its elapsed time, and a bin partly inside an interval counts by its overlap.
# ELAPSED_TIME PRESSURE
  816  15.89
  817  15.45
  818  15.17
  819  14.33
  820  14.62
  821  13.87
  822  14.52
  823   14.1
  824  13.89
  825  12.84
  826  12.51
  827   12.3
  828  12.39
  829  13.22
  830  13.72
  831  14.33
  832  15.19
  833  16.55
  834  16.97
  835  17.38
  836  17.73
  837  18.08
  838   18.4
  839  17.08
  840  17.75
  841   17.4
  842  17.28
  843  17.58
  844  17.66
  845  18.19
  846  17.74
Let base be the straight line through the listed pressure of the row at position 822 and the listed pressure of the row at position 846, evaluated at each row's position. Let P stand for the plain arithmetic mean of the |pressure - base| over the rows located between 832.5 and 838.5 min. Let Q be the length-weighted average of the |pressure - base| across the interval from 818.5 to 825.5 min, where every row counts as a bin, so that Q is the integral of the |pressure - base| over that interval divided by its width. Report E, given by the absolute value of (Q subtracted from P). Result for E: 0.53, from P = 1.2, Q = 0.66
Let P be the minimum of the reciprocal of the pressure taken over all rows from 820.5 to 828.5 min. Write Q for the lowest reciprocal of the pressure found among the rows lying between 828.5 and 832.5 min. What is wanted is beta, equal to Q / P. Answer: 0.96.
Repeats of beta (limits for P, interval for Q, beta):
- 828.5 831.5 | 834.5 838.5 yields 0.78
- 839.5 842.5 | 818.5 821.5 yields 1.21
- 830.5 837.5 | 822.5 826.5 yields 1.28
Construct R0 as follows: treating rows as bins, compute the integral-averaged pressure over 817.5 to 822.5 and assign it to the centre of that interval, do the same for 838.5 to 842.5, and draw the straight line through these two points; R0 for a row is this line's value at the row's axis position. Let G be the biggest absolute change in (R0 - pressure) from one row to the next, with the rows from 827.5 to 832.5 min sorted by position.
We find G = 0.72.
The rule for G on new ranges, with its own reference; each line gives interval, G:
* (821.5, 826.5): 1.19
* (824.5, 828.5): 0.47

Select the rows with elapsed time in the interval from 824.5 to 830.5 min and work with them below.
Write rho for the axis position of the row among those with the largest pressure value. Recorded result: 830 min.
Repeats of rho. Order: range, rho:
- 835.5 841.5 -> 838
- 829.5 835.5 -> 835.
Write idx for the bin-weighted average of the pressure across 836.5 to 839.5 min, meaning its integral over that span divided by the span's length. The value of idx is 17.9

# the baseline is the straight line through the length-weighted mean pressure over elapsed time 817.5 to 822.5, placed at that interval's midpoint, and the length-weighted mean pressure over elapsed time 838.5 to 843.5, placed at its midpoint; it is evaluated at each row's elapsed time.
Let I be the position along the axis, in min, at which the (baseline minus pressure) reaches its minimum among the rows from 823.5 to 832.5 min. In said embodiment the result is 832 min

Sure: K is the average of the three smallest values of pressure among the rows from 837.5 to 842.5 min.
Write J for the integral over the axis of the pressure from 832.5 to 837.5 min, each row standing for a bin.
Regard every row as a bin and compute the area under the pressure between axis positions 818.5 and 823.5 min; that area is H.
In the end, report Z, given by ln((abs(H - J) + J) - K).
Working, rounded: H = 71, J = 87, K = 17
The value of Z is 4.44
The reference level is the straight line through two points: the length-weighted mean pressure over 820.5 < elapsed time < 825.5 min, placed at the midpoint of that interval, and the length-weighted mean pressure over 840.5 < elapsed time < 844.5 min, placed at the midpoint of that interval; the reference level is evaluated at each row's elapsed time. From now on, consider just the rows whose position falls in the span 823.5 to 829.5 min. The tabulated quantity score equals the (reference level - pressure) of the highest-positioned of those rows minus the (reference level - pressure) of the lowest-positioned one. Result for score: 1.6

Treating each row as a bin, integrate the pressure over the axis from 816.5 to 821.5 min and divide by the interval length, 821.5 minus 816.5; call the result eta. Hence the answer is 15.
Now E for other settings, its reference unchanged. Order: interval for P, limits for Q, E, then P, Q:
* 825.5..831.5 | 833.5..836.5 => 1.22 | 2.3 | 1.10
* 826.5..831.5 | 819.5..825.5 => 1.53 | 2.3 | 0.74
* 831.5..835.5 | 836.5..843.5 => 0.08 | 0.8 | 0.72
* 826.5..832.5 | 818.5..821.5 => 1.64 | 2.0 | 0.37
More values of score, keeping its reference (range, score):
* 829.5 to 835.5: -2.7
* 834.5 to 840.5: 0.6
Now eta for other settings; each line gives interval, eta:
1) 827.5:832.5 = 14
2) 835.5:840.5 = 18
